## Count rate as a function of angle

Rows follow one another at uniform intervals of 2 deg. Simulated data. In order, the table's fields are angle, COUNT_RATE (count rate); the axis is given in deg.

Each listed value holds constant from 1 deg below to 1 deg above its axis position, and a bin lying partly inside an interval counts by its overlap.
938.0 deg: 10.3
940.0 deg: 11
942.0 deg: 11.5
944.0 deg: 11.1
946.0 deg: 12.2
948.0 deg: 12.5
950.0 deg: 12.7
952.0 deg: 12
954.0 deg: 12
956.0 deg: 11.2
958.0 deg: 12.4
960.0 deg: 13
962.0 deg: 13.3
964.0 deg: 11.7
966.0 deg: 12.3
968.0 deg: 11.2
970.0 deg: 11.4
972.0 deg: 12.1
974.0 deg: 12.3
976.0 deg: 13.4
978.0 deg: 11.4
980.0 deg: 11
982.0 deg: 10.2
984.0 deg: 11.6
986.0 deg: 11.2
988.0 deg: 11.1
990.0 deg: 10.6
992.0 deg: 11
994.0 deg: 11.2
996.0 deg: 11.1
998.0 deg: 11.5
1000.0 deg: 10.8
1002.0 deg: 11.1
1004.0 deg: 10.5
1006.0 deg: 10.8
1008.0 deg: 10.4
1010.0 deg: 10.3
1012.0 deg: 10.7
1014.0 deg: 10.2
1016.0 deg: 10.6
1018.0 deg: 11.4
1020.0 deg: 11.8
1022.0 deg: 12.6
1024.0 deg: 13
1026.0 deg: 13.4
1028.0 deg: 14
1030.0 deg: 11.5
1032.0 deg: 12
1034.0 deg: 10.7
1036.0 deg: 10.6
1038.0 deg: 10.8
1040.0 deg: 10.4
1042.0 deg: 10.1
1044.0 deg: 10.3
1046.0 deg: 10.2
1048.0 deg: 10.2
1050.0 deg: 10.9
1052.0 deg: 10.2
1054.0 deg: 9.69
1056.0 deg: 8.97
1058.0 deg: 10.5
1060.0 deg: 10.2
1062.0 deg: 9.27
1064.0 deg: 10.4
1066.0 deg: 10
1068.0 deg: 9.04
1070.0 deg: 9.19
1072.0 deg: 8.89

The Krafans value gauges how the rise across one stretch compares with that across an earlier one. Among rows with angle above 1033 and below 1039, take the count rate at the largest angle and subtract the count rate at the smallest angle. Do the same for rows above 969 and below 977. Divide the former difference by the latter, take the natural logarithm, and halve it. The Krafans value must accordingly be -1.50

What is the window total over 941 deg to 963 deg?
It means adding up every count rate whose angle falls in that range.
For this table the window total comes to 134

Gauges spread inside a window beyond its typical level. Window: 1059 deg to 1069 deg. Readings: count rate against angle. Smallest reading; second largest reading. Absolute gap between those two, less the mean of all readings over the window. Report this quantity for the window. -8.6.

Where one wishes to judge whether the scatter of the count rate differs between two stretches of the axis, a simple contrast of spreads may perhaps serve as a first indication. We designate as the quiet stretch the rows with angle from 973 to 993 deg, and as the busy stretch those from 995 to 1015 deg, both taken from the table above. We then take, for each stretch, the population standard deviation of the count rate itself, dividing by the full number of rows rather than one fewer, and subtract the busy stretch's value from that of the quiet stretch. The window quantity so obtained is 0.5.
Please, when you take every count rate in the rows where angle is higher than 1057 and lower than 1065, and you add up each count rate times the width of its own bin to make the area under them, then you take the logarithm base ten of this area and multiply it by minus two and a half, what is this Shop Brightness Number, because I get -4.77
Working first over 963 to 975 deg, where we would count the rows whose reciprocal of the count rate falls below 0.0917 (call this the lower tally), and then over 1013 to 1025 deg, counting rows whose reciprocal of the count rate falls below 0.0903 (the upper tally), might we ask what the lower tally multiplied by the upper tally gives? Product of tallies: 24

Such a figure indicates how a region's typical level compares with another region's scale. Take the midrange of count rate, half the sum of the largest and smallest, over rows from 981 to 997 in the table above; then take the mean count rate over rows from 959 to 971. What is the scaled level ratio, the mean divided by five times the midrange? 0.223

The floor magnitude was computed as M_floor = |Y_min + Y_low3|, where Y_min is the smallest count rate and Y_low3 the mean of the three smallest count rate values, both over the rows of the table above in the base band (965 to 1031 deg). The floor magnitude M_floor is 20.4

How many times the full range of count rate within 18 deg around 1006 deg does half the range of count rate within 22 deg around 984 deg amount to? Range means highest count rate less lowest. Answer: 1.23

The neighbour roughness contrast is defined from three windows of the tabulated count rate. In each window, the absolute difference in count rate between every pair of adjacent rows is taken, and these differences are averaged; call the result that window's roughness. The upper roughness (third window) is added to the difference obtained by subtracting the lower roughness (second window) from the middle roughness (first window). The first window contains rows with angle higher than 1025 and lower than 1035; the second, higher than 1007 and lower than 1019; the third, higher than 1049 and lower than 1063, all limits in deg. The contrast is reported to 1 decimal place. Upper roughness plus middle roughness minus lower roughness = 1.6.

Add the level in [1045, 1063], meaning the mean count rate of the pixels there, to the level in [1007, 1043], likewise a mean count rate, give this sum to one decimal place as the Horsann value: 21.4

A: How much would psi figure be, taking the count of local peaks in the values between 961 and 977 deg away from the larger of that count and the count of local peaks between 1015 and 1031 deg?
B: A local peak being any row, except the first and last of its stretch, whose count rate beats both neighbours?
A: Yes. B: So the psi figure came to 0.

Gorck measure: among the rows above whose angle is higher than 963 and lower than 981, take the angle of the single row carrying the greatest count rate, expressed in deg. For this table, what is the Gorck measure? 976.0 deg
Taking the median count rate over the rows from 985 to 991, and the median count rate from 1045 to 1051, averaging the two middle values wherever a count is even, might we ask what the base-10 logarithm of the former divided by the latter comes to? 0.04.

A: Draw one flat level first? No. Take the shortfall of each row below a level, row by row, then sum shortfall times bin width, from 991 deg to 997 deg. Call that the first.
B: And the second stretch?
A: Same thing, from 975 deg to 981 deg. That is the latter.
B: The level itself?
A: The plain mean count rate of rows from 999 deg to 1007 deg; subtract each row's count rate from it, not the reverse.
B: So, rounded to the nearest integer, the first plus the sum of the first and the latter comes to -10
